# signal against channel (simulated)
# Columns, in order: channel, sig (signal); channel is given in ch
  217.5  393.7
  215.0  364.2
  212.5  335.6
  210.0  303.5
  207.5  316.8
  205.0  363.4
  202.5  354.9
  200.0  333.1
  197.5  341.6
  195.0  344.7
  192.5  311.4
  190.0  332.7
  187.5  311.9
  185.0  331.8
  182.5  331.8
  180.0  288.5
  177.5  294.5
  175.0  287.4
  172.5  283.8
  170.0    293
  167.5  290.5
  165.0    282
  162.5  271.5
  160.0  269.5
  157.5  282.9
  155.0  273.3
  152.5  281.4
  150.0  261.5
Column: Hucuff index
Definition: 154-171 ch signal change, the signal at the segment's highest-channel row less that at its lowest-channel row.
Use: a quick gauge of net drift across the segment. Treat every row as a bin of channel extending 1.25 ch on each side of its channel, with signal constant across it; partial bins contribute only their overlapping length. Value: 20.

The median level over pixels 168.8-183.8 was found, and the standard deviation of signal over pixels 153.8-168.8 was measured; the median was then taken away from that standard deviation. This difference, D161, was -283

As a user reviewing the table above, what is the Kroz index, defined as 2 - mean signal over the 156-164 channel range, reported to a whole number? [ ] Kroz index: -273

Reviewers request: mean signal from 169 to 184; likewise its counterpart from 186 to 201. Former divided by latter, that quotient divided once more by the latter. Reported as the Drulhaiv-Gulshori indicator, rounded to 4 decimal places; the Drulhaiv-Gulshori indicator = 0.0027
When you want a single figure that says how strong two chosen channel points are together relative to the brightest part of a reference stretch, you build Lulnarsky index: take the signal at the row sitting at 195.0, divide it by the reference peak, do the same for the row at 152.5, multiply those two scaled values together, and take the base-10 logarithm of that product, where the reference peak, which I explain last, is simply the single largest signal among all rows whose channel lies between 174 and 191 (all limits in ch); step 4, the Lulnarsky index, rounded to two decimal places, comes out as -0.06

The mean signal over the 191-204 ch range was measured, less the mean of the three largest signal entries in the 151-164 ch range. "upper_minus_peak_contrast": 58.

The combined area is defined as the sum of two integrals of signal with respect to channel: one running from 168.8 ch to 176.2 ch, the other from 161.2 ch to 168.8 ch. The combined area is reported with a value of 4270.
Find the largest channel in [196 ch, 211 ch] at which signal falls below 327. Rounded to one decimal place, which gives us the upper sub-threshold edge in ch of 210.0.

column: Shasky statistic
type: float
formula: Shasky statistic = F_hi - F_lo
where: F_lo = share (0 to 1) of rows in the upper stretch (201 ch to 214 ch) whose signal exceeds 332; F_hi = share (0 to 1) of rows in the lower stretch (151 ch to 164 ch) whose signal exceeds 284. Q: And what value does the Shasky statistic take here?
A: -0.6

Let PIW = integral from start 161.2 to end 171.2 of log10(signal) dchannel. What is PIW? 24.5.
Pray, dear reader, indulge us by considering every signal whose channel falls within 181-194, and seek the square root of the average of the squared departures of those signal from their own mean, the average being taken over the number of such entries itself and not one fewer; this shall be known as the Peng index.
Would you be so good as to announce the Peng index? 10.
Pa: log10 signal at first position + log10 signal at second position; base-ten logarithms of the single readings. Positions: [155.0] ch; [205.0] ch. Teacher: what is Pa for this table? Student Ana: 5.00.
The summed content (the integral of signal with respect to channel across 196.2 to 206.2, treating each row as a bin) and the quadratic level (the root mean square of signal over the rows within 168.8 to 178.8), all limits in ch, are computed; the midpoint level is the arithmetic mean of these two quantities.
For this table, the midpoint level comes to 1886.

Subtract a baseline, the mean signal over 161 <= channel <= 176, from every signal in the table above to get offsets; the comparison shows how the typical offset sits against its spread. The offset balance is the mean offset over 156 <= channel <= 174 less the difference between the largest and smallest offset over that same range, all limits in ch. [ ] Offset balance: -26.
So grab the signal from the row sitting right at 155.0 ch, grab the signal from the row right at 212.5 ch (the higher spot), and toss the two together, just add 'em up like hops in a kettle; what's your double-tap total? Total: 609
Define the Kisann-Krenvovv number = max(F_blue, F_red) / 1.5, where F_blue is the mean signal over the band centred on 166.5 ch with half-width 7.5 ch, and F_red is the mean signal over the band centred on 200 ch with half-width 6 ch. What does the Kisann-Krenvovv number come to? 232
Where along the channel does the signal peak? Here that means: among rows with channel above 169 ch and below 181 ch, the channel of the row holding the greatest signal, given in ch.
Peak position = 177.5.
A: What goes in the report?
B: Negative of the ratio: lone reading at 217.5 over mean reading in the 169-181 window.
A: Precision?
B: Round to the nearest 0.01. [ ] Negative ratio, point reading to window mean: -1.36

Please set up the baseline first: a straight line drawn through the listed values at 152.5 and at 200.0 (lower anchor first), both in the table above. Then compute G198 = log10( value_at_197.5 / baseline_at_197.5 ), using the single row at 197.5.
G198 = 0.01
